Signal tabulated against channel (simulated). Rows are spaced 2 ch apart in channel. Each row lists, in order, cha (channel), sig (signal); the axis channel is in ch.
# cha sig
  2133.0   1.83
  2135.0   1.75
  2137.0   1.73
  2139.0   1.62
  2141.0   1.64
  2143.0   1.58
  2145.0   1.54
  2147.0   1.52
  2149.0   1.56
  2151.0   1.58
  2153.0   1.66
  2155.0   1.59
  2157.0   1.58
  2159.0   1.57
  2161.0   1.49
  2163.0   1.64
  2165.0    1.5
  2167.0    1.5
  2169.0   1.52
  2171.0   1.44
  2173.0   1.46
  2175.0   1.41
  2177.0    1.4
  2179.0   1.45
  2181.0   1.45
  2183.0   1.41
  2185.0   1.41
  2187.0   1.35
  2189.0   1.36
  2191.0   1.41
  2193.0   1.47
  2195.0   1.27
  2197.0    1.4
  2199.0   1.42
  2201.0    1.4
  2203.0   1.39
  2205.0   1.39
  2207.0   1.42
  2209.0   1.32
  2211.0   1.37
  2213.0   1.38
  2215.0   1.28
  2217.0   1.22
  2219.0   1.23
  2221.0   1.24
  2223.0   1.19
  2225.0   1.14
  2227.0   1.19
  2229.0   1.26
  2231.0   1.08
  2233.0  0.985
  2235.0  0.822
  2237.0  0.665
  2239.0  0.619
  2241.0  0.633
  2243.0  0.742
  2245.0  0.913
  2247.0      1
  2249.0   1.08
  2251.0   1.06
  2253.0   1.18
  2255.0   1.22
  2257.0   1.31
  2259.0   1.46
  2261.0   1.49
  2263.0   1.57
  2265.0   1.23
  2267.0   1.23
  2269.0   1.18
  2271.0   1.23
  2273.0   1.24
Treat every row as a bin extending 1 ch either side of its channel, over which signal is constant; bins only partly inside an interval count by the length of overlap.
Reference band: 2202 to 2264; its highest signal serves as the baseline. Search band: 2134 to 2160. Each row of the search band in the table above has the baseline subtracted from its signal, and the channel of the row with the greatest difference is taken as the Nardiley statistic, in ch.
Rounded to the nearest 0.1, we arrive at 2135.0 ch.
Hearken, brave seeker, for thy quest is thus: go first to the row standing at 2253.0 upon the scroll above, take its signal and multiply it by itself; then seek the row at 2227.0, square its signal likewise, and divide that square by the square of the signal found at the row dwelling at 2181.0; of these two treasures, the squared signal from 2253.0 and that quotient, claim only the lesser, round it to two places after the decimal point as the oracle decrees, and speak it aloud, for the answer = 0.67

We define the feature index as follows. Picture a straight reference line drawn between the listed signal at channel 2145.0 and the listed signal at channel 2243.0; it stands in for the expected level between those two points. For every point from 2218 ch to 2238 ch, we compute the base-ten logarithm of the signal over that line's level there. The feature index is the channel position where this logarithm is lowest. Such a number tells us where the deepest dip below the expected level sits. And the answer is 2237.0 ch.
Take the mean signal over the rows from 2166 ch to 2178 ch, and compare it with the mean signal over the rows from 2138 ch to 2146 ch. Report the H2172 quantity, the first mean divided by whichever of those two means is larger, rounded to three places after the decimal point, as 0.912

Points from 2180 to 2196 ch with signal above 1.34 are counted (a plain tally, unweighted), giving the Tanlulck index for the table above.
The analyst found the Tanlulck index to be 7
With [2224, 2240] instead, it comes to 0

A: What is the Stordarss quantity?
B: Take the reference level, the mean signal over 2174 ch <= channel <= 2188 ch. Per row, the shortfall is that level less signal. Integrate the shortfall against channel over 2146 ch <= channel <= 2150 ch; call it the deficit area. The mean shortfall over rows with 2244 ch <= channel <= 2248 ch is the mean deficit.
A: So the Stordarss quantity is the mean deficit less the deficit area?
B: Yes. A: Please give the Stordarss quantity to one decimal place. 1.0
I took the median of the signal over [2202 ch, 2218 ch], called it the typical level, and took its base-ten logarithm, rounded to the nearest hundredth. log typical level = 0.14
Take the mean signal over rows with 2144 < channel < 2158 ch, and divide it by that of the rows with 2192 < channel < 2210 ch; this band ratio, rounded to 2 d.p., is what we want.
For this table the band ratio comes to 1.14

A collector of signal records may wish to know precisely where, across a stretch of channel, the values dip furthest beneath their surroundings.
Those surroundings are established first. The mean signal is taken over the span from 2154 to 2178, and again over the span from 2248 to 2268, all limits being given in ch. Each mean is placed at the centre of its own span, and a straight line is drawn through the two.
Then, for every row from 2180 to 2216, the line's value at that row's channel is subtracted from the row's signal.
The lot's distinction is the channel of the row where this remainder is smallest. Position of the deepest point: 2195.0 ch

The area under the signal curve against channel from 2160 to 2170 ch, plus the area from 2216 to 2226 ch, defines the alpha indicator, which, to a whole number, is 27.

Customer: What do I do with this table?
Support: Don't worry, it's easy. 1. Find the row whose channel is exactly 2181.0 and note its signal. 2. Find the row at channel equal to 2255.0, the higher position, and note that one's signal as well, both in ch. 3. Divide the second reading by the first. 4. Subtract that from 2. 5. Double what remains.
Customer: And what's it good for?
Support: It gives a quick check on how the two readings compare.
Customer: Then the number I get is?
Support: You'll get 2.32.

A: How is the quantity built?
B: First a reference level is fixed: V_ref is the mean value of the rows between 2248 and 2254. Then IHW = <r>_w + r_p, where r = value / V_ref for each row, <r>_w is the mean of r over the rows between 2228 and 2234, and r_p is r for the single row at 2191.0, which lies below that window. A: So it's 2.28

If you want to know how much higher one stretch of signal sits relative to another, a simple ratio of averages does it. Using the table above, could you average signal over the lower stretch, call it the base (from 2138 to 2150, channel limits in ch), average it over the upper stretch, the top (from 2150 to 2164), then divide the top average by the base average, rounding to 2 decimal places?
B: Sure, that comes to 1.01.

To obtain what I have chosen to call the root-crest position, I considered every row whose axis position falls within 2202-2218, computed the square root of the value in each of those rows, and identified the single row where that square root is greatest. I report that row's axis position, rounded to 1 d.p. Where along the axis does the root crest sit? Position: 2207.0 ch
